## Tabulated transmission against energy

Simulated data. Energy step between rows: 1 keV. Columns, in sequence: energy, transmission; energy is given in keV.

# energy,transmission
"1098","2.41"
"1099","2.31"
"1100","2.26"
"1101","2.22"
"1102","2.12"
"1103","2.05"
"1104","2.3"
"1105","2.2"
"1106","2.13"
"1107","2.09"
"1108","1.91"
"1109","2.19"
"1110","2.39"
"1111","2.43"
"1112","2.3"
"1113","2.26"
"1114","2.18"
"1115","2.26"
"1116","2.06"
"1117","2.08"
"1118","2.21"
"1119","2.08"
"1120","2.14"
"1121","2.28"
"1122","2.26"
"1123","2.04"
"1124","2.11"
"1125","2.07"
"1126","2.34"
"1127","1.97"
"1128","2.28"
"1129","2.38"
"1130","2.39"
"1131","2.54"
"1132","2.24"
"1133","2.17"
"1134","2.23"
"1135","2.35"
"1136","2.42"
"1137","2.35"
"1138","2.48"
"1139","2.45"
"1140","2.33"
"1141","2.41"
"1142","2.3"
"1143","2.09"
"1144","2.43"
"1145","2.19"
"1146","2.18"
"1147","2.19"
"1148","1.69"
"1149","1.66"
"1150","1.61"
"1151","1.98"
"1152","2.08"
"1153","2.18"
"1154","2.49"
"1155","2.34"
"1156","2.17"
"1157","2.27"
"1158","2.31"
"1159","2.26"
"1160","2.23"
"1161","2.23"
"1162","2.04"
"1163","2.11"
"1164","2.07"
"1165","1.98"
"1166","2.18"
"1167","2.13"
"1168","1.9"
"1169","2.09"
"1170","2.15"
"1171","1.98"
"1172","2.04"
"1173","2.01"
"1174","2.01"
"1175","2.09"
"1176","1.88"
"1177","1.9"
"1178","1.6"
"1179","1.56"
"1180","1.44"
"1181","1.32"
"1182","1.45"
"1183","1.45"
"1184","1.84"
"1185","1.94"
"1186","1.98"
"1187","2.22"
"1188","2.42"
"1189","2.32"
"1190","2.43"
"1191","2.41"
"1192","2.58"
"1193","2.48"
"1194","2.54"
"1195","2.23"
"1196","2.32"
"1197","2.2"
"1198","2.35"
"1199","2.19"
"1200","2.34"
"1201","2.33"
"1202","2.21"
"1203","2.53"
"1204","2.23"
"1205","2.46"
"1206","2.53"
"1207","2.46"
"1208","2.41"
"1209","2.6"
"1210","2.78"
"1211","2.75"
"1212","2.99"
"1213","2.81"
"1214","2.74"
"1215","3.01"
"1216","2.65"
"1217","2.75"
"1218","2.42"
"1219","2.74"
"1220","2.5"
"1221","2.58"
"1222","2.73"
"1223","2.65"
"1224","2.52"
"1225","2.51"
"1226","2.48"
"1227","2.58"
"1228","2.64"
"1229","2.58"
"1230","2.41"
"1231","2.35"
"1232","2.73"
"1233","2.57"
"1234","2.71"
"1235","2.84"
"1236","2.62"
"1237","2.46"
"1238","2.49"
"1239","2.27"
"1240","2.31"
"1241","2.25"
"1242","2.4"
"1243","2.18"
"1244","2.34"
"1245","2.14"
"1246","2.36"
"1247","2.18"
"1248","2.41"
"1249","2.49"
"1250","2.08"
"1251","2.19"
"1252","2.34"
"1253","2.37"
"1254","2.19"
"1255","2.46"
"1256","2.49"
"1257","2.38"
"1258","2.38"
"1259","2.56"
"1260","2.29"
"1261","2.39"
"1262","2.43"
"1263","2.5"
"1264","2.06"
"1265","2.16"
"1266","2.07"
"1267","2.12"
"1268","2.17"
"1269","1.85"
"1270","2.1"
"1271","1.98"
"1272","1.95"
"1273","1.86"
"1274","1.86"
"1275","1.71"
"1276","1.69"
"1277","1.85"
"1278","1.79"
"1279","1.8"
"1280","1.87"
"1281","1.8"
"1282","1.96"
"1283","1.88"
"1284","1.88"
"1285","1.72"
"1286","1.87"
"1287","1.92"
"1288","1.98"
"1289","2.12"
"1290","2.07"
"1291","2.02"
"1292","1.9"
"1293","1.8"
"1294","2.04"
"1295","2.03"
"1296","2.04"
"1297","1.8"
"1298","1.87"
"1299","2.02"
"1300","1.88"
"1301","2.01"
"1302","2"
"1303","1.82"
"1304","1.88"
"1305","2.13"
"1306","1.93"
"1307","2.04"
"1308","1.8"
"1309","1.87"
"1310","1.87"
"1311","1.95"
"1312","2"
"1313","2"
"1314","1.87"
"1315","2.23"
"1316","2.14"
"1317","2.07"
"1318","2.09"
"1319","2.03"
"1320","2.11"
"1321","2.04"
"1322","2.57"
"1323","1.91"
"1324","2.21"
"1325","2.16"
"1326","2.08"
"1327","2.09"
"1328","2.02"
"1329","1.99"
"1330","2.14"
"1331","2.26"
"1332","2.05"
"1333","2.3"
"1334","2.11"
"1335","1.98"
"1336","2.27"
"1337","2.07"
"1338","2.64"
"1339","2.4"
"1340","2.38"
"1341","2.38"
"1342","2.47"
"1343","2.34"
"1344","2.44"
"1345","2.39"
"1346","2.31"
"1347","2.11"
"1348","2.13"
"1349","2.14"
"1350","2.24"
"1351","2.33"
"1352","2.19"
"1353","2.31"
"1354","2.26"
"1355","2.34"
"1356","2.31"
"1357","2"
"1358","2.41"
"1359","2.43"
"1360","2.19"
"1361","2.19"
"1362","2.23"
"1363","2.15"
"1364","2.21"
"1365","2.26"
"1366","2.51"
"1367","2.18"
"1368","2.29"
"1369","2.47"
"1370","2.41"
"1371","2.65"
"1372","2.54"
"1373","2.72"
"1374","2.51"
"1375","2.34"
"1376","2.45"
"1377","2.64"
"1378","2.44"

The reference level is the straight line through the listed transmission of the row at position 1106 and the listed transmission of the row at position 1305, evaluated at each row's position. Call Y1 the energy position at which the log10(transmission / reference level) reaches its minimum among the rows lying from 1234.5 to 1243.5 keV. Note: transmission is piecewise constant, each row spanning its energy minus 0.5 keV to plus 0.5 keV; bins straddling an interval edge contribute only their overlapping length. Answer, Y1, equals 1243 keV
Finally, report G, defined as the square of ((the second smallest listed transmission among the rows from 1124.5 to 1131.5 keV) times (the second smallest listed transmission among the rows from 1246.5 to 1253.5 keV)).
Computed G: 20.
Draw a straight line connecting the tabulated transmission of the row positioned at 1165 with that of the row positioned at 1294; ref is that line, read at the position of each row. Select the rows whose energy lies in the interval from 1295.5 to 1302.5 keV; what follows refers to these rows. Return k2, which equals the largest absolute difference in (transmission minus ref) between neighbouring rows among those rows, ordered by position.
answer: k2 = 0.24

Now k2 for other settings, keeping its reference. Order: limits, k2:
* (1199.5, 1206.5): 0.32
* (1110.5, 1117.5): 0.20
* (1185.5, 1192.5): 0.24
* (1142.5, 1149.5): 0.50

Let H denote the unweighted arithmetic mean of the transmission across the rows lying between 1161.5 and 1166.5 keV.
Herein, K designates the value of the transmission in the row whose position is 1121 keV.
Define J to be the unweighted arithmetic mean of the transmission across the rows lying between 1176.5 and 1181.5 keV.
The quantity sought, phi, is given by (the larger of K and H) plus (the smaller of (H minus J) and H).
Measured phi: 2.79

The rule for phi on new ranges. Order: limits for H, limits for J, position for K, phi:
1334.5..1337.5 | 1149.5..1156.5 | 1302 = 2.09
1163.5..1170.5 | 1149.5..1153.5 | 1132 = 2.35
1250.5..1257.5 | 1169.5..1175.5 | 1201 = 2.64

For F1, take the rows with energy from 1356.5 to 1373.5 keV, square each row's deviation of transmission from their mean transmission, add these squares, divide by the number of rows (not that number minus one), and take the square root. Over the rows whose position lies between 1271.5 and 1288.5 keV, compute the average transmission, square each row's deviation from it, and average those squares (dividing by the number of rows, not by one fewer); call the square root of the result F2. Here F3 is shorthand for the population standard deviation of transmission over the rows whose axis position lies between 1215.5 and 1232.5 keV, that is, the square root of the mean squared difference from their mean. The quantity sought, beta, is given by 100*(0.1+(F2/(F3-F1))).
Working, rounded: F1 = 0.19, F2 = 0.083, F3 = 0.120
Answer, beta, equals -111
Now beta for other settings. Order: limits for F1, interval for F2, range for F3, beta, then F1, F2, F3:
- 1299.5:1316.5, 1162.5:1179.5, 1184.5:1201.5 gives 338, 0.12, 0.170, 0.168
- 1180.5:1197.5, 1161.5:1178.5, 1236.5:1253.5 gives -40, 0.39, 0.133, 0.121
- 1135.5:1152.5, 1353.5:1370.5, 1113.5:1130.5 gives -74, 0.28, 0.128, 0.124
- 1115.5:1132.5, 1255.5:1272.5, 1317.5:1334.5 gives -5407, 0.15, 0.209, 0.145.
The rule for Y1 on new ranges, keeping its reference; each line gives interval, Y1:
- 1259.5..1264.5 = 1264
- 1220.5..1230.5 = 1230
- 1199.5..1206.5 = 1202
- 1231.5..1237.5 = 1237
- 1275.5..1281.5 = 1276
